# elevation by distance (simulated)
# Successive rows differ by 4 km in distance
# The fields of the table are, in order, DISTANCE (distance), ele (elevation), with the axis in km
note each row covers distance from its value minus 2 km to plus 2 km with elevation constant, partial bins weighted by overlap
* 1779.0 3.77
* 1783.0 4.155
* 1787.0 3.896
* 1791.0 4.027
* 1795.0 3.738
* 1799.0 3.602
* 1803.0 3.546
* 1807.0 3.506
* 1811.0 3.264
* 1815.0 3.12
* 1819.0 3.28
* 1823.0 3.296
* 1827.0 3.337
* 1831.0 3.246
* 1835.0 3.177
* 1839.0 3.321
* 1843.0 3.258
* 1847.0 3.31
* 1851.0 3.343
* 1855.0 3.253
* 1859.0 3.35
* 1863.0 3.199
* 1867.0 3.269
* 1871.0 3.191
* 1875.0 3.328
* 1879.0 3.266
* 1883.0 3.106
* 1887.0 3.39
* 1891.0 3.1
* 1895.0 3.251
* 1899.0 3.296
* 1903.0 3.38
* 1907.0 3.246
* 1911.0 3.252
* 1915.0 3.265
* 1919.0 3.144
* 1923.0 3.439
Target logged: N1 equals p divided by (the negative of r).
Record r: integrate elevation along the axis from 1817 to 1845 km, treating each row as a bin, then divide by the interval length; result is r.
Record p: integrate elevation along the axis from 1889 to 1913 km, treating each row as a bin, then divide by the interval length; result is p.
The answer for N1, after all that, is -0.99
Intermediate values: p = 3.25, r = 3.27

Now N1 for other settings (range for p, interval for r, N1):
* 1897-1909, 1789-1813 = -0.92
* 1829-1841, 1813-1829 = -1.00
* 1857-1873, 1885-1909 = -0.99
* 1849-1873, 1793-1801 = -0.89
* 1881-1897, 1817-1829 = -0.97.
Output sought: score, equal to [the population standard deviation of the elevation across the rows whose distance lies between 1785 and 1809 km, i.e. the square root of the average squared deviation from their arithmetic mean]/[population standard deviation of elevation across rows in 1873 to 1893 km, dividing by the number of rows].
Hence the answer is 1.62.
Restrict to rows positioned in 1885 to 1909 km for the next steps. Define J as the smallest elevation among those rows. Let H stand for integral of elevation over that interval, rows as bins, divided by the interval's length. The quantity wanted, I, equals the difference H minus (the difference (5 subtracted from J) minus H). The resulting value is 8.45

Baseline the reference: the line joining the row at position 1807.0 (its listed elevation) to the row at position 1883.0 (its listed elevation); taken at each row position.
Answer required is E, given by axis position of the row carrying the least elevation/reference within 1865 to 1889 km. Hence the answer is 1883.0 km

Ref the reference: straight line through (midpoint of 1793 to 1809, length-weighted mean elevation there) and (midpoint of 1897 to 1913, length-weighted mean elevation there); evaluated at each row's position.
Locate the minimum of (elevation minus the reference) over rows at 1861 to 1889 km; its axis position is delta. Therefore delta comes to 1883.0 km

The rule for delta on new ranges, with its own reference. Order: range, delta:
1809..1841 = 1815.0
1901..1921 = 1919.0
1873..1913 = 1883.0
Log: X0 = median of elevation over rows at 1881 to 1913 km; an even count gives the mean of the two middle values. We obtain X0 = 3.25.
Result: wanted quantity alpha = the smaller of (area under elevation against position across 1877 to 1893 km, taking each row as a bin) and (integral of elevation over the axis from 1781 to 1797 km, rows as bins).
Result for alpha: 51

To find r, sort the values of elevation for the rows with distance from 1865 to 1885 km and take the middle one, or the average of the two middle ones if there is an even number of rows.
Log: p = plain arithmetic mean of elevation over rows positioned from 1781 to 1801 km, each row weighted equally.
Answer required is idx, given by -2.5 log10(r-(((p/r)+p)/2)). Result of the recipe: 0.34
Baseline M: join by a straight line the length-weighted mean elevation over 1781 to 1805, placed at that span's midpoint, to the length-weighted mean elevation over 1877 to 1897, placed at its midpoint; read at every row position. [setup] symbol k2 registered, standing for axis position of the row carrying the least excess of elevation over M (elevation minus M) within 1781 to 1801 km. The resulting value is 1799.0 km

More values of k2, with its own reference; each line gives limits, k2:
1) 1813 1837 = 1815.0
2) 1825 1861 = 1835.0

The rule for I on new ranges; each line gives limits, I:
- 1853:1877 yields 8.34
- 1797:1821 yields 8.65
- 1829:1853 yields 8.37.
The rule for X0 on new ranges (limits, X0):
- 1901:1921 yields 3.25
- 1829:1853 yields 3.28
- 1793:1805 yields 3.60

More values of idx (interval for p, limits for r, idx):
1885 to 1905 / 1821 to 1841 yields -0.16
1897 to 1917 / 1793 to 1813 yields -0.39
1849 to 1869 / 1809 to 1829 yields -0.14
